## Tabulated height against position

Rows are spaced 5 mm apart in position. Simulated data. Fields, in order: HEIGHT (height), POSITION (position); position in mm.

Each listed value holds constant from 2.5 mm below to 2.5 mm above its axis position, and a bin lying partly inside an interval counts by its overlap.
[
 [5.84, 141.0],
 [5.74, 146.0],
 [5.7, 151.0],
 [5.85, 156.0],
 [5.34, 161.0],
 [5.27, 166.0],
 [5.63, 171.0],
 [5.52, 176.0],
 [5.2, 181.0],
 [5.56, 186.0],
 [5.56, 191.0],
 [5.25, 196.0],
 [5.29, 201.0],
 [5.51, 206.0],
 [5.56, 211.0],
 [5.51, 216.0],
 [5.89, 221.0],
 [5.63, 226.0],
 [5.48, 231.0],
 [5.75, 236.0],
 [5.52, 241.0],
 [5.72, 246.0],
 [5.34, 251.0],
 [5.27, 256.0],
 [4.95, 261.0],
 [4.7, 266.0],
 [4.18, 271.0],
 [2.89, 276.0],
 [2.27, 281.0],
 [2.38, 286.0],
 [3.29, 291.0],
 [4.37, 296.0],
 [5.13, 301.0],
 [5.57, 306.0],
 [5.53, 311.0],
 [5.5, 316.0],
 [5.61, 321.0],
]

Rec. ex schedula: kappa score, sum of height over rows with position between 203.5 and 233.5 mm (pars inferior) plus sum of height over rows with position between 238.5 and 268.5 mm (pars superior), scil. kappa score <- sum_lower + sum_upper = 65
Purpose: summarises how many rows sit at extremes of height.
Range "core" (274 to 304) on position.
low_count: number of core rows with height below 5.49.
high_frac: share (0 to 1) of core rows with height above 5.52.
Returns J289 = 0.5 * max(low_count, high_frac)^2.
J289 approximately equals 18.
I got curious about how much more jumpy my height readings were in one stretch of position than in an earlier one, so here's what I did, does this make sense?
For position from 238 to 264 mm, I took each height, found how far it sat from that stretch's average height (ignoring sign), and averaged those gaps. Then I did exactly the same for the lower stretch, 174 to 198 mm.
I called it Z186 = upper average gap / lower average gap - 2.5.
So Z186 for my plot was -1.2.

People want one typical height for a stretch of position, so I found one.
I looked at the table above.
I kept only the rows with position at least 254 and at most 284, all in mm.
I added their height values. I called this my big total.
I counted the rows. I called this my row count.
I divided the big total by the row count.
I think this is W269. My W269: 4.0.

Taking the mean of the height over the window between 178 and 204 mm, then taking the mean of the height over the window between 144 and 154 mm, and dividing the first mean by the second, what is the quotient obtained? 0.94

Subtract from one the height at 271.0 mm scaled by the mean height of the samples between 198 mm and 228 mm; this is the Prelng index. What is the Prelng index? 0.25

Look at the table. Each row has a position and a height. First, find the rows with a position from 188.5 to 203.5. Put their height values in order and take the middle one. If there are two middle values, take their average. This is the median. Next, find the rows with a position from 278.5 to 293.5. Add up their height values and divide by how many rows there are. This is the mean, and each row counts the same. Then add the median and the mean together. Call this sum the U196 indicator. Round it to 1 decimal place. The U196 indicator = 7.9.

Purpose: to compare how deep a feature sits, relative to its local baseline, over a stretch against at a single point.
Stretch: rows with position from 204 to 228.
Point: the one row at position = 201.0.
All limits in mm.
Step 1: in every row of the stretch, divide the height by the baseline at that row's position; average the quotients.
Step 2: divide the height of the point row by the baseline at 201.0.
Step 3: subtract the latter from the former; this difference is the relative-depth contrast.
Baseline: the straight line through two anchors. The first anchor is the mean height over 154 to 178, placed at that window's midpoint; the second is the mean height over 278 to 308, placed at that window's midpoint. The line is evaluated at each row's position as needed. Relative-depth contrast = 0.11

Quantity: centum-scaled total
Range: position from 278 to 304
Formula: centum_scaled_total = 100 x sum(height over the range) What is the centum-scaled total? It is 1744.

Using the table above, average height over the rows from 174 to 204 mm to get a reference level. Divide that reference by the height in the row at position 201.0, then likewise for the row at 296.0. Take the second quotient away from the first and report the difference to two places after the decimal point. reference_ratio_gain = -0.21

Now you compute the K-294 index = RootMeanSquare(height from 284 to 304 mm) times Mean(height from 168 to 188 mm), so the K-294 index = 21.5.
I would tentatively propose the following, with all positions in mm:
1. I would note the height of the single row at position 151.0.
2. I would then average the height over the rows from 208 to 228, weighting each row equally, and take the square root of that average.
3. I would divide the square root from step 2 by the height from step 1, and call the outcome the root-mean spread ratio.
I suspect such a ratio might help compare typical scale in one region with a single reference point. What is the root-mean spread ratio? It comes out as 0.417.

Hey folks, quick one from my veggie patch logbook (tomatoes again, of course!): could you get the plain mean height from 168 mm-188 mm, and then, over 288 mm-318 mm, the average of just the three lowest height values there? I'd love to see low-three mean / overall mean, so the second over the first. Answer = 0.78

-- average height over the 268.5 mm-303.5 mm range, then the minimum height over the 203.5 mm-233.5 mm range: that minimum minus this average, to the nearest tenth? 2.0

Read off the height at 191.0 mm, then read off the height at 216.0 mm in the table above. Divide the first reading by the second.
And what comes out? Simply 1.01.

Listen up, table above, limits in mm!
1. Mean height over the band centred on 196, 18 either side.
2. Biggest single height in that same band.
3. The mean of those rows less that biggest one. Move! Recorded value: -0.14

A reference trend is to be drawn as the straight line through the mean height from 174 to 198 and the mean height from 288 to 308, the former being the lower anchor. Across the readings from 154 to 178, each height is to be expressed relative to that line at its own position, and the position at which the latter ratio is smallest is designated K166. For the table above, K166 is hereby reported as 166.0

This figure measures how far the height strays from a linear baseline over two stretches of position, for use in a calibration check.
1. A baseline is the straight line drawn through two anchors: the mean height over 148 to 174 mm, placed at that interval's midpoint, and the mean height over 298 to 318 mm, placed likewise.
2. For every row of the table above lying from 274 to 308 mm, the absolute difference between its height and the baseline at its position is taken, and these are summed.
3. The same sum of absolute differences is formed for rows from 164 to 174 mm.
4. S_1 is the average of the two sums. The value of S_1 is 6.4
